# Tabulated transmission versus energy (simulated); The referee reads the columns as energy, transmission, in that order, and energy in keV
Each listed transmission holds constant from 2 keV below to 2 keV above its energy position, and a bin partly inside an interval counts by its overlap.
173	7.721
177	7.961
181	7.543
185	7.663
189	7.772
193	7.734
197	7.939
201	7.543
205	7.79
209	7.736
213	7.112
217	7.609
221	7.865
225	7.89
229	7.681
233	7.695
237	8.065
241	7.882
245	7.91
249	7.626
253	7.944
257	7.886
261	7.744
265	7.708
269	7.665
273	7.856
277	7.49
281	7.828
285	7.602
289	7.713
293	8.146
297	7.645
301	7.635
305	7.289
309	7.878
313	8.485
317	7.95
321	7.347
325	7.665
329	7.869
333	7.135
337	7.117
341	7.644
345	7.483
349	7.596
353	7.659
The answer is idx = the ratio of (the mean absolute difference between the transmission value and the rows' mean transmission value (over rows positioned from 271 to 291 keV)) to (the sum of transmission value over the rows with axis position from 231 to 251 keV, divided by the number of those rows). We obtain 0.015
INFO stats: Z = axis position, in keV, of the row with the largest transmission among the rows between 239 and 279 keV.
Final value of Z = 253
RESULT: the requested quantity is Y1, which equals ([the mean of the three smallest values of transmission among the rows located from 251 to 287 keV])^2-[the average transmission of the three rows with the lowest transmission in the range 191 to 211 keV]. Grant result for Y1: 49.9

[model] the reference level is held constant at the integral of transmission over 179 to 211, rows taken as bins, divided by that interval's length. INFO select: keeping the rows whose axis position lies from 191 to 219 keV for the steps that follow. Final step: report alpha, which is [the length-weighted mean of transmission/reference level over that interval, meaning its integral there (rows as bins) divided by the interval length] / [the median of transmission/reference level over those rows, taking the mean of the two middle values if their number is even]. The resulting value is 0.988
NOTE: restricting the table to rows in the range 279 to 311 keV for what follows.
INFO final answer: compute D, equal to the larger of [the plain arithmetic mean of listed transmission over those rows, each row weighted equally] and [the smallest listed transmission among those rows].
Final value 7.72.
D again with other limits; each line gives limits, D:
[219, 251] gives 7.83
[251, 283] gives 7.77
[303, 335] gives 7.70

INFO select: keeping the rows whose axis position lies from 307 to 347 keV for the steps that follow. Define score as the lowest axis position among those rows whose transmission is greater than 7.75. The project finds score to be 309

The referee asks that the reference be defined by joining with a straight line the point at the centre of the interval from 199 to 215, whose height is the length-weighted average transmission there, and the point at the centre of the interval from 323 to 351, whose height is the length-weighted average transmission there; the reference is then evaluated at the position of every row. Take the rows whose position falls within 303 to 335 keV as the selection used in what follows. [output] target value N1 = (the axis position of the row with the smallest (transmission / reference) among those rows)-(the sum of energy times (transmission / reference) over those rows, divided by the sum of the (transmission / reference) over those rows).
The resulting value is 14.1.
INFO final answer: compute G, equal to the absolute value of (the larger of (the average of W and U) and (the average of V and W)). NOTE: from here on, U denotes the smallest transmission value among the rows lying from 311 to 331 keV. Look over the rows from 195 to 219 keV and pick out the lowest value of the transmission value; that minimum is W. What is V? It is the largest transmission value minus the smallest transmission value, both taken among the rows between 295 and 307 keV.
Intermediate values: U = 7.347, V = 0.4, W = 7.112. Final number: 7.23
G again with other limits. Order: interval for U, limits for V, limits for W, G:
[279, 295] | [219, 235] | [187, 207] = 7.57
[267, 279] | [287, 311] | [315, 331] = 7.42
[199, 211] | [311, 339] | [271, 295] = 7.52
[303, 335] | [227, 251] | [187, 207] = 7.34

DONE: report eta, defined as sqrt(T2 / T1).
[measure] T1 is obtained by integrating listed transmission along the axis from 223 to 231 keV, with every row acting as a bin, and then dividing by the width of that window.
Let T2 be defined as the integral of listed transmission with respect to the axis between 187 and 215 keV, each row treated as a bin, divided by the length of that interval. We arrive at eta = 0.99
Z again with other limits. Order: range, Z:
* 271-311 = 293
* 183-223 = 197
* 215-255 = 237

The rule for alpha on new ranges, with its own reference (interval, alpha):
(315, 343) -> 0.985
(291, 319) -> 0.998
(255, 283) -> 0.999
